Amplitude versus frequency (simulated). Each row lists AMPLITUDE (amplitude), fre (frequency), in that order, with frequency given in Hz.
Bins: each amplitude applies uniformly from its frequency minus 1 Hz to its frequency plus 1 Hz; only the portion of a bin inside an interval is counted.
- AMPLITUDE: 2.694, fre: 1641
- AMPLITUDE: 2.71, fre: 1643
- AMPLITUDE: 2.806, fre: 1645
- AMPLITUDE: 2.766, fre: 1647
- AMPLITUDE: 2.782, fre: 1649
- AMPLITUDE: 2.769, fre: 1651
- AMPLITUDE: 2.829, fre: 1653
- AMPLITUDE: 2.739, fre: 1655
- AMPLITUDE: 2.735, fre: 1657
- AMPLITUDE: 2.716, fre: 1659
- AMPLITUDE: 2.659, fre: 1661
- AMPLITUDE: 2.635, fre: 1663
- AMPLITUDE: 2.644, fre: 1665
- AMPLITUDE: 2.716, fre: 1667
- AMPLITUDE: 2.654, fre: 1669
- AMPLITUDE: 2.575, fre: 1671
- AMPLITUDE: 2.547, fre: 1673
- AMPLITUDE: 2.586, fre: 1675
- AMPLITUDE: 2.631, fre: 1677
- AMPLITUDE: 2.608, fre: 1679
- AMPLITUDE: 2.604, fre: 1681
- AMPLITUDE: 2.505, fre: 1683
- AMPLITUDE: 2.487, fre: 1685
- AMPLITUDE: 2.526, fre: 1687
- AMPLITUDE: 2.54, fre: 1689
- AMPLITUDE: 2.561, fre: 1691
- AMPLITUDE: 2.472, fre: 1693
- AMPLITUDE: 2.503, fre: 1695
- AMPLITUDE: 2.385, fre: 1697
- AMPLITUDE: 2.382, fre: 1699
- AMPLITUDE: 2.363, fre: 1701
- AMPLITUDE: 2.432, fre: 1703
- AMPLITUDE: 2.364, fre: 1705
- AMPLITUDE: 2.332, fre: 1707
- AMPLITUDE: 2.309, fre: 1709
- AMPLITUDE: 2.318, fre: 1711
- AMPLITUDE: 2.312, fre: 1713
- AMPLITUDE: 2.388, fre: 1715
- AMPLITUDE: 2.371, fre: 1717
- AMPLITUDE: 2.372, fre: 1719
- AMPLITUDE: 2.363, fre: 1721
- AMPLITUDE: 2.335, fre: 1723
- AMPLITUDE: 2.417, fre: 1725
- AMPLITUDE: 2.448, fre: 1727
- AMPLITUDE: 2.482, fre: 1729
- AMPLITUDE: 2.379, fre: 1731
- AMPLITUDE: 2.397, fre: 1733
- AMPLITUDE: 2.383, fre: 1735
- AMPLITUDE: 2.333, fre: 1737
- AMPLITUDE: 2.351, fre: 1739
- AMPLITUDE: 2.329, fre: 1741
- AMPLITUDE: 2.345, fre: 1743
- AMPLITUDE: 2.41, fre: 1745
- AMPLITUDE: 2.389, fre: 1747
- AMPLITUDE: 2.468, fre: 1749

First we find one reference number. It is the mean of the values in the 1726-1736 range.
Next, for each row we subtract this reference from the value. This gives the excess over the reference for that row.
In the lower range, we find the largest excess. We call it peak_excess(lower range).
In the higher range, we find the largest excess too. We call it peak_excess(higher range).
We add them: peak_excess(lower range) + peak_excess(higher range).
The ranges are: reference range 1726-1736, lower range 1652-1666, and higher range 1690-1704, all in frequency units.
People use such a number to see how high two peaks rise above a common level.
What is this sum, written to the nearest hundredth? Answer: 0.55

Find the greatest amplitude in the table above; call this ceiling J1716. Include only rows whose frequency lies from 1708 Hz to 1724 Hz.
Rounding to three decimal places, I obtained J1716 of 2.388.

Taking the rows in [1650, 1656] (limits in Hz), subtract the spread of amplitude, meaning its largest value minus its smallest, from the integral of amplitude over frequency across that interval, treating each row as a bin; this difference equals 16.6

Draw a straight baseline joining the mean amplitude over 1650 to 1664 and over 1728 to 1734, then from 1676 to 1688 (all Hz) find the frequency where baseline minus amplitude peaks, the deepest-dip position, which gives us 1685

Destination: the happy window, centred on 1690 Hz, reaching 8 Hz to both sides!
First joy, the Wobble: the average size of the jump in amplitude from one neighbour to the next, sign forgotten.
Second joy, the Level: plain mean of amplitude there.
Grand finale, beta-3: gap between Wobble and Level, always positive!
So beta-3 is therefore 2.45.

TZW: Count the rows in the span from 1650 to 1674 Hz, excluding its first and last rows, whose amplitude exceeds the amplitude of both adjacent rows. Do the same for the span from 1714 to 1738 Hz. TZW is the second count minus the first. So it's 1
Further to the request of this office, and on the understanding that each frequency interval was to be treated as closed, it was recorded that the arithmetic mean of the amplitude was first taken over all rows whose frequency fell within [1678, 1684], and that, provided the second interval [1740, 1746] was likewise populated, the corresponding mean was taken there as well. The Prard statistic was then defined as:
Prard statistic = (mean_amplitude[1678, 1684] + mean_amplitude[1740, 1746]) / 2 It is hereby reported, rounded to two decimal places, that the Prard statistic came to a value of 2.47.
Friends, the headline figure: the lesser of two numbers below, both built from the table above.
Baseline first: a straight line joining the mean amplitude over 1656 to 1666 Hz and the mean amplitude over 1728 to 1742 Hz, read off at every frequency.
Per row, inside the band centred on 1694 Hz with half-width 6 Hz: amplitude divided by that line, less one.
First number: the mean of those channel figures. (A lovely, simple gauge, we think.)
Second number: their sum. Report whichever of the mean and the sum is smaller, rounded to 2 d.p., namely -0.17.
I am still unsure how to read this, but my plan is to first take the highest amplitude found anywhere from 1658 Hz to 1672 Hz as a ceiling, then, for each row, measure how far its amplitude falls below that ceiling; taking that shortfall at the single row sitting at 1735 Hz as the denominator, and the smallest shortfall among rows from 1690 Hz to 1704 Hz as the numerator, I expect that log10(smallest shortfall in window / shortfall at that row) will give -0.33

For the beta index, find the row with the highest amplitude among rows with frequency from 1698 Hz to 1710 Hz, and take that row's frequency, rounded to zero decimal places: 1703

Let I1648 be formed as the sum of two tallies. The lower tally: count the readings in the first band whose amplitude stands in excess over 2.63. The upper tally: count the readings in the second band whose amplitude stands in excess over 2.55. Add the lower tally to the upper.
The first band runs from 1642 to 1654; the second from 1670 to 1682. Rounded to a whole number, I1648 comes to 11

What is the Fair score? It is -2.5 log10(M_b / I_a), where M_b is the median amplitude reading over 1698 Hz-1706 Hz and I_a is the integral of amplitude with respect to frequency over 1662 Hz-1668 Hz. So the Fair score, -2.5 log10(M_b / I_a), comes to 2.1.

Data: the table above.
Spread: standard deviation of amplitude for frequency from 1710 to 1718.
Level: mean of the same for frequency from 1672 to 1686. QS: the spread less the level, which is -2.53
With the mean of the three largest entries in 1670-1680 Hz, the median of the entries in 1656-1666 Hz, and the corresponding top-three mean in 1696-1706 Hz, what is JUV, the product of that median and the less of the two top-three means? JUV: 6.38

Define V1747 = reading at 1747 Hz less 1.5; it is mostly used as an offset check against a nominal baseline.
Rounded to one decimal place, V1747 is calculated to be 0.9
